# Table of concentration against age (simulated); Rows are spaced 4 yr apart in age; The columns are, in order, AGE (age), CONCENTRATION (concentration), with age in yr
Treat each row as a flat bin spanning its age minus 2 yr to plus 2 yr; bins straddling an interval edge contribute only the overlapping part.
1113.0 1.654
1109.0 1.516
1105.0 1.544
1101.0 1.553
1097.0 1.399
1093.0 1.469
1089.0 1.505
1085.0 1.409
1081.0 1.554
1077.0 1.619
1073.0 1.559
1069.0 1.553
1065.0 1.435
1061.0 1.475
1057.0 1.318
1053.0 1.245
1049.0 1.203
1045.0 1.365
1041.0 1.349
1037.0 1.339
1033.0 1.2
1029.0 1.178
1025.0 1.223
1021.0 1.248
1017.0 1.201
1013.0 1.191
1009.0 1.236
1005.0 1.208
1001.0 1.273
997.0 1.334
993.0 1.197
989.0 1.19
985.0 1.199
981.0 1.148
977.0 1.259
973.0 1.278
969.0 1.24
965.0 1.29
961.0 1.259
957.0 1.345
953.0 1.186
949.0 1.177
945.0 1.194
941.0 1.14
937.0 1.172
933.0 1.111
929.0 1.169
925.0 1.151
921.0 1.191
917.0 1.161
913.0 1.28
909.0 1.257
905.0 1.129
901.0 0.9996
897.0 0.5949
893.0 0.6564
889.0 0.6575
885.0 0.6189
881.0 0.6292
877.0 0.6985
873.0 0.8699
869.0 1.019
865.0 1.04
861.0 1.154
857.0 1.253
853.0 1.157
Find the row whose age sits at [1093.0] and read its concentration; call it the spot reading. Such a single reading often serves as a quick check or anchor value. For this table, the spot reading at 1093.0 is 1.469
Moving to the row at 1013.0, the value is 1.191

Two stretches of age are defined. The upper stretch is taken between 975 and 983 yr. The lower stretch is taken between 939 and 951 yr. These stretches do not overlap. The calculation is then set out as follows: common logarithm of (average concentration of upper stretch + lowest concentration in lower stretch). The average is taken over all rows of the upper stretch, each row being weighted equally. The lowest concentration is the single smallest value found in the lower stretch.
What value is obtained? 0.370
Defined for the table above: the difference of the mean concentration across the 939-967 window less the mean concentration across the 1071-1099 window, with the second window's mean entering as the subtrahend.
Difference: -0.27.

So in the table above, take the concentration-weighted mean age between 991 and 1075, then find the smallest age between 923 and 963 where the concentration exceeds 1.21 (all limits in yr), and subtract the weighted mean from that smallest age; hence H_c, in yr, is -77.5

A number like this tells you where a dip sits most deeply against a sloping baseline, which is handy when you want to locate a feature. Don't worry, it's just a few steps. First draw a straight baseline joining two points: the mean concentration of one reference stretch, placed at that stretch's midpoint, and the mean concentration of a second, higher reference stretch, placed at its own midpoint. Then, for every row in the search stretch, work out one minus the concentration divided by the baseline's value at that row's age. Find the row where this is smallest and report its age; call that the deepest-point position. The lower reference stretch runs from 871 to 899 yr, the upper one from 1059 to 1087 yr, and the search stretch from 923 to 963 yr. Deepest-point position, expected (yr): 957.0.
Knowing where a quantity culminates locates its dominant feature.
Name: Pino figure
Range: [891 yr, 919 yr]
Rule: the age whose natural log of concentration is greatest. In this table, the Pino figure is 913.0 yr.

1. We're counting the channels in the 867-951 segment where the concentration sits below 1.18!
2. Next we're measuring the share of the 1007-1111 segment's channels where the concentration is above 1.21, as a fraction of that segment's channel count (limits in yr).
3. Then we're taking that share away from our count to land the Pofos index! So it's 16.2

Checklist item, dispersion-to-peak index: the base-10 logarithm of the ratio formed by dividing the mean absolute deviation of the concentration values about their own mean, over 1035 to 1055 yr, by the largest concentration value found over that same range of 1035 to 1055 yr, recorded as -1.35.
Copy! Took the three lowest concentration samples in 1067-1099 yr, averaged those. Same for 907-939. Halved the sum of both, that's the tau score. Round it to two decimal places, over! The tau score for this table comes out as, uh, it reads 1.28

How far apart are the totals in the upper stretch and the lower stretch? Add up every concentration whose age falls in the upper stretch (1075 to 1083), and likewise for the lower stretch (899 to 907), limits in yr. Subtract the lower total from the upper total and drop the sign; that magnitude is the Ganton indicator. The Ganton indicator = 1.0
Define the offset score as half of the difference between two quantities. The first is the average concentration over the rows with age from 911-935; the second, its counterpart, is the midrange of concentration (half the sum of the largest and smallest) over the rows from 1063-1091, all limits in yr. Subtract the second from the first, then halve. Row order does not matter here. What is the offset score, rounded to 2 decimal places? -0.17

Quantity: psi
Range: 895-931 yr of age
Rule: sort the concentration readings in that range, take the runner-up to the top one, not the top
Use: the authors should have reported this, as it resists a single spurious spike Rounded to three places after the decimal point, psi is 1.257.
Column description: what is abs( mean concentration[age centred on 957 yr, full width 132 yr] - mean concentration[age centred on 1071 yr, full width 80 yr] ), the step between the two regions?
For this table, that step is 0.259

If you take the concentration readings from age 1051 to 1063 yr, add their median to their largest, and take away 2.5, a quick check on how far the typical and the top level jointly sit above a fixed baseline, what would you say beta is 0.29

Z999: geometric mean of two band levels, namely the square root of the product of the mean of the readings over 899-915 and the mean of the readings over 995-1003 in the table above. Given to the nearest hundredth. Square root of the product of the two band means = 1.23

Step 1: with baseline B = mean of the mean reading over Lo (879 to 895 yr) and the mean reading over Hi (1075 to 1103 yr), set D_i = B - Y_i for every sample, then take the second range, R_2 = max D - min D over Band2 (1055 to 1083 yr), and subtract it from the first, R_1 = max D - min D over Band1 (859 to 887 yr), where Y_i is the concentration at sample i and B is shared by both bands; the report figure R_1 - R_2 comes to 0.2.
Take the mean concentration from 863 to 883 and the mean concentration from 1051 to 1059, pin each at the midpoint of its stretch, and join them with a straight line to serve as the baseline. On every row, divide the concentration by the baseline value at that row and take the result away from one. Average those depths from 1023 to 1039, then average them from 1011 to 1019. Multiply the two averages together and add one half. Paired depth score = 0.500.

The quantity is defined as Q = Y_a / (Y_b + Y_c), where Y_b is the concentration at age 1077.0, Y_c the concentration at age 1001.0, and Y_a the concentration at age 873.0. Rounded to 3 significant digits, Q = 0.301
